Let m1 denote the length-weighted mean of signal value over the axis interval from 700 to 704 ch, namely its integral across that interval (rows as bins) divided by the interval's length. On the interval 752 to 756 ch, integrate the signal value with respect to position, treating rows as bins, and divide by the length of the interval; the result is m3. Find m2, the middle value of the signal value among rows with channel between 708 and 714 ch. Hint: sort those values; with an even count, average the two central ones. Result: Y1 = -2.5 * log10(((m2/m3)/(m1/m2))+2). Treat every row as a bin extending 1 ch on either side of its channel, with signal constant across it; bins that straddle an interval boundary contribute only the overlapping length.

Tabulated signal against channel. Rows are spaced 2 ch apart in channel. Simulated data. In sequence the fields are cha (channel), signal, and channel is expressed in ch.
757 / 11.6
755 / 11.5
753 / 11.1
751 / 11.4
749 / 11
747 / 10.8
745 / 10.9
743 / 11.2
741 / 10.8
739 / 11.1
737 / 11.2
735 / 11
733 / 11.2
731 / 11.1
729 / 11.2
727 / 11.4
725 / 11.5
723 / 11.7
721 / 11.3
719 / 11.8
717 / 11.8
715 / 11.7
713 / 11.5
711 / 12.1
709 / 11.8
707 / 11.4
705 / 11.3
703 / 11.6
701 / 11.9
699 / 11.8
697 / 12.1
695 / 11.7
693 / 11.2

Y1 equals -1.21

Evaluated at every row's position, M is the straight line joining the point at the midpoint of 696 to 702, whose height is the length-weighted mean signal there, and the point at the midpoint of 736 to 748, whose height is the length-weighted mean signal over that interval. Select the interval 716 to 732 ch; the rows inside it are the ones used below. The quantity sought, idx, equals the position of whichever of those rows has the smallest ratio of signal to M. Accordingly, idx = 721 ch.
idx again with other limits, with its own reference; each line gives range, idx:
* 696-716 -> 705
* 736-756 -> 741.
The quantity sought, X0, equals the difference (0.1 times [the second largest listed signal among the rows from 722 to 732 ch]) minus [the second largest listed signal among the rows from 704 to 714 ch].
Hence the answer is -10.65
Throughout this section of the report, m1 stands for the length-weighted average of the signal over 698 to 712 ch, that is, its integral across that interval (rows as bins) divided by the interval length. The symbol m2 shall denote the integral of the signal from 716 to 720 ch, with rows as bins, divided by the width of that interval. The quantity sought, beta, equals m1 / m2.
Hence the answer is 0.99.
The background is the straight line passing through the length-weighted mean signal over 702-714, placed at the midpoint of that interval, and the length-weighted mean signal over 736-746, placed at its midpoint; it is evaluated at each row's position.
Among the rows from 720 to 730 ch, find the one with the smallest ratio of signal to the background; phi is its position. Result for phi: 721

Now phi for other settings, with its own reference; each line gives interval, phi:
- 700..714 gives 705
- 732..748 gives 741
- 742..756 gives 747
